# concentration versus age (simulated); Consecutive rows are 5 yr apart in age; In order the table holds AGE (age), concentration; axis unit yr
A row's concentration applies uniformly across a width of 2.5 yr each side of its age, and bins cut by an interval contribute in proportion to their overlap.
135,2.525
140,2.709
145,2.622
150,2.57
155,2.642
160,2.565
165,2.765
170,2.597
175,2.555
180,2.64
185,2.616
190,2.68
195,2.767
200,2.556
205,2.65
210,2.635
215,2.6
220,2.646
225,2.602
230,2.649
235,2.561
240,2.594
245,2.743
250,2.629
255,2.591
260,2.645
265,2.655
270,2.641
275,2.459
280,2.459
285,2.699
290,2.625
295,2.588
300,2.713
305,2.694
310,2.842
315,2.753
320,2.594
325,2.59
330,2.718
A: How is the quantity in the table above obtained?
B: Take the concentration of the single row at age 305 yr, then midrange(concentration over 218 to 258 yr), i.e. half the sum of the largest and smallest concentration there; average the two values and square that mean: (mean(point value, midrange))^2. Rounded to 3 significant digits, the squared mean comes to 7.14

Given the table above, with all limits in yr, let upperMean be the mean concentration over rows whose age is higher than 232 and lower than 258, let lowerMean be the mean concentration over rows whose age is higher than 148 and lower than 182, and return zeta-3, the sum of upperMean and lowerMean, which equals 5.24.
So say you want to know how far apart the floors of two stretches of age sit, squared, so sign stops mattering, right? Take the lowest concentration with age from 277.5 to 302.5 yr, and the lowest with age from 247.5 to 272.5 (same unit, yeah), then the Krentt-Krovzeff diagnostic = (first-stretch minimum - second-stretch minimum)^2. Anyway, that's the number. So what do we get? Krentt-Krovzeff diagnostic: 0.0174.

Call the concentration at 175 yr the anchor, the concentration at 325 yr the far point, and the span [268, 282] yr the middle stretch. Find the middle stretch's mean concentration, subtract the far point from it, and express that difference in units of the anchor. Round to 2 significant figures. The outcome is -0.028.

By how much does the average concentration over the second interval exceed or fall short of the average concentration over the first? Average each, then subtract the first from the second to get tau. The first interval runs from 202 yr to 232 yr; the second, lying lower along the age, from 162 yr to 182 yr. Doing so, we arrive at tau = 0.009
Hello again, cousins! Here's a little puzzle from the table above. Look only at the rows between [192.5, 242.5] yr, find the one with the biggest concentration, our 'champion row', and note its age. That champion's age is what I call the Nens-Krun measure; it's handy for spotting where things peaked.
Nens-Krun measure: 195 yr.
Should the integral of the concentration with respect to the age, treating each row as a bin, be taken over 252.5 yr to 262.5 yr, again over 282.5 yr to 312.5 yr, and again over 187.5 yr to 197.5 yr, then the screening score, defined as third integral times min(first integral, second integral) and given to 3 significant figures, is 713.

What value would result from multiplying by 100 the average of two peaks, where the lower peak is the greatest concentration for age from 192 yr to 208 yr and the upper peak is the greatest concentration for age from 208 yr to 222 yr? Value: 271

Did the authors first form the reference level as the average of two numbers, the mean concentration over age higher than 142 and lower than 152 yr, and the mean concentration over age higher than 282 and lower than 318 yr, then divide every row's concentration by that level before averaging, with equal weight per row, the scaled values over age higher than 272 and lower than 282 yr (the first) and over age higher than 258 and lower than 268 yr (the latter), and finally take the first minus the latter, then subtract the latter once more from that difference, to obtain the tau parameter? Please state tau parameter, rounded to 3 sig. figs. -1.07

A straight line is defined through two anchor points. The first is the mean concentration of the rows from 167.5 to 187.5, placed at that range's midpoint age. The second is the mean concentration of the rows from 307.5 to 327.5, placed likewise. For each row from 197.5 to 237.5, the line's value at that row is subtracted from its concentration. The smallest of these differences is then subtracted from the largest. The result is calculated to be 0.11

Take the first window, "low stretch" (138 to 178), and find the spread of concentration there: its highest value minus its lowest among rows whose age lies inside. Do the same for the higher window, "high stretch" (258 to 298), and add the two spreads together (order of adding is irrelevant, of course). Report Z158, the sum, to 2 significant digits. 0.45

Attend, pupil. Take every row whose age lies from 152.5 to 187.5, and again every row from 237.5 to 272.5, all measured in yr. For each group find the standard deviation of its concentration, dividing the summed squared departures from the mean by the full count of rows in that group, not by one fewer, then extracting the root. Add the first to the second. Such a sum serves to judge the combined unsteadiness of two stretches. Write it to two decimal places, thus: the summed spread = 0.11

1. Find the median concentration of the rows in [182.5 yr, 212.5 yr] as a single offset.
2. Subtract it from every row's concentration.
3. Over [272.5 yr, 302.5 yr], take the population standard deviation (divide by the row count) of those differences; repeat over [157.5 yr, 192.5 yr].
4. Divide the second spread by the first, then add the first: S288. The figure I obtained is 0.76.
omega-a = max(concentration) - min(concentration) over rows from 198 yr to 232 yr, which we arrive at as 0.094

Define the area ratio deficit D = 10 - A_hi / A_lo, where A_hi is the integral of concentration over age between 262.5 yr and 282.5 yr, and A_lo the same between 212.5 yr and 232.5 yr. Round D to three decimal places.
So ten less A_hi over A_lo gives 9.027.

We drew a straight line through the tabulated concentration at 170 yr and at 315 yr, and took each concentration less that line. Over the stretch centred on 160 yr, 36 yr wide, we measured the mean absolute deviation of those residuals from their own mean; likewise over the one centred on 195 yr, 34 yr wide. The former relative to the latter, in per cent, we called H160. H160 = 121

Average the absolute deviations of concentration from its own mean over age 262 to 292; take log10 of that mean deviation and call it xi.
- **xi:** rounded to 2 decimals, -1.06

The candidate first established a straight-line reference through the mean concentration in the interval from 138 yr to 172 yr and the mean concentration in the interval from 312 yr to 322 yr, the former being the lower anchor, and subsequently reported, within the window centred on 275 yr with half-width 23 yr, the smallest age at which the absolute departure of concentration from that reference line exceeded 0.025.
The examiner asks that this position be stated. 255 yr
